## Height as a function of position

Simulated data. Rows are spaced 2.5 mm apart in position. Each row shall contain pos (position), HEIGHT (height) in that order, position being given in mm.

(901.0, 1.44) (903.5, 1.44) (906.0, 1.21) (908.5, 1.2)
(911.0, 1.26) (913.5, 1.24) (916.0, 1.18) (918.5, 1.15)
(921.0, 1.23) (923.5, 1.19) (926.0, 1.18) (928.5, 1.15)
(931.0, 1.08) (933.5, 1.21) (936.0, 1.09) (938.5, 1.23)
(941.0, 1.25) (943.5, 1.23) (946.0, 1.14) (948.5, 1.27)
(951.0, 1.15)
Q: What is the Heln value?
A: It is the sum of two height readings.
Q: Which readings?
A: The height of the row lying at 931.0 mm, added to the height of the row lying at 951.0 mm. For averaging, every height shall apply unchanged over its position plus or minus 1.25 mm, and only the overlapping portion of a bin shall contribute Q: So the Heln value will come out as 2.23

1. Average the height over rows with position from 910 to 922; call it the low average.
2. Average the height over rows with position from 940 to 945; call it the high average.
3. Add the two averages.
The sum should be 2.45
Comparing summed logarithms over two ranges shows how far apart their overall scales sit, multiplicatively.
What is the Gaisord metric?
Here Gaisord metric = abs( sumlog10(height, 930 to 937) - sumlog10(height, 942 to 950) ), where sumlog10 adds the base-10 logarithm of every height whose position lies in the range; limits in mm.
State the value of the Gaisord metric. 0.097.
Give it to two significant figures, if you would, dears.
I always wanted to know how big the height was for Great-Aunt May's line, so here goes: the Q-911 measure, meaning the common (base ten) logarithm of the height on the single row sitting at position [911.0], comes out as 0.10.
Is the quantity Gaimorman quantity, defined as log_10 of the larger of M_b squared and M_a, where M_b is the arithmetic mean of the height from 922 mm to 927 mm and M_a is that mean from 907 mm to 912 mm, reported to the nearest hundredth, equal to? 0.15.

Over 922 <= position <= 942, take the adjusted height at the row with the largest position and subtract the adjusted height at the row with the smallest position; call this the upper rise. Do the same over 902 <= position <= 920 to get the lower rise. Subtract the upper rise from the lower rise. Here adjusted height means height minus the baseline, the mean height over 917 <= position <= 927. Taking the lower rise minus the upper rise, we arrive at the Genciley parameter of -0.35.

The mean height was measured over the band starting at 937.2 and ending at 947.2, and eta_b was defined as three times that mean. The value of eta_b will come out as 3.637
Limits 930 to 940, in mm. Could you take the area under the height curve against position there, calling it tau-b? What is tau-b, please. 12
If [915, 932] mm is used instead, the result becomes 20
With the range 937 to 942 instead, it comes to 6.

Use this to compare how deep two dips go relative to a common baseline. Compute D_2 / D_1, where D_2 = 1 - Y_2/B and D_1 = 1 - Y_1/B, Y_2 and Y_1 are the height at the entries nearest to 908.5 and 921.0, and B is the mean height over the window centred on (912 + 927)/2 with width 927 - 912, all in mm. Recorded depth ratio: 0.1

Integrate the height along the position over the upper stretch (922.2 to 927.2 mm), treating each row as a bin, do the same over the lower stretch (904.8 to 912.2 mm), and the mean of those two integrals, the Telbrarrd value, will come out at 7.5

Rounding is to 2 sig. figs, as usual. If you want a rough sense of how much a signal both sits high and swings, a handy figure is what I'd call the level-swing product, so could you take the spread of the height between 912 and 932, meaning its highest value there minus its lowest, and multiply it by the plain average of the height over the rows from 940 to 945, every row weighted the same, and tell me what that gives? 0.20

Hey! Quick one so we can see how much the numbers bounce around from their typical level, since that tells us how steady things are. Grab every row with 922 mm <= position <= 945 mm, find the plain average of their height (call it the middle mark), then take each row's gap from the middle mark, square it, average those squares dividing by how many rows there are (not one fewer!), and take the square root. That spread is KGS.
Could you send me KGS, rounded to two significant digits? 0.058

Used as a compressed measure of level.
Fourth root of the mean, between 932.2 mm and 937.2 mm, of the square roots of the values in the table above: 1.02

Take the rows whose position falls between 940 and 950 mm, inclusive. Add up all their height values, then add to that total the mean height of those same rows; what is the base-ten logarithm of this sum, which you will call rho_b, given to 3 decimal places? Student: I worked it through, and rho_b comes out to 0.786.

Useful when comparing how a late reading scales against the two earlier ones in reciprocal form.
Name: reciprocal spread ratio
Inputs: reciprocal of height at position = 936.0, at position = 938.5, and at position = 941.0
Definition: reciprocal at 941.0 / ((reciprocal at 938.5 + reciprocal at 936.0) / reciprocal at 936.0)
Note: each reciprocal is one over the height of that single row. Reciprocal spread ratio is 0.424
